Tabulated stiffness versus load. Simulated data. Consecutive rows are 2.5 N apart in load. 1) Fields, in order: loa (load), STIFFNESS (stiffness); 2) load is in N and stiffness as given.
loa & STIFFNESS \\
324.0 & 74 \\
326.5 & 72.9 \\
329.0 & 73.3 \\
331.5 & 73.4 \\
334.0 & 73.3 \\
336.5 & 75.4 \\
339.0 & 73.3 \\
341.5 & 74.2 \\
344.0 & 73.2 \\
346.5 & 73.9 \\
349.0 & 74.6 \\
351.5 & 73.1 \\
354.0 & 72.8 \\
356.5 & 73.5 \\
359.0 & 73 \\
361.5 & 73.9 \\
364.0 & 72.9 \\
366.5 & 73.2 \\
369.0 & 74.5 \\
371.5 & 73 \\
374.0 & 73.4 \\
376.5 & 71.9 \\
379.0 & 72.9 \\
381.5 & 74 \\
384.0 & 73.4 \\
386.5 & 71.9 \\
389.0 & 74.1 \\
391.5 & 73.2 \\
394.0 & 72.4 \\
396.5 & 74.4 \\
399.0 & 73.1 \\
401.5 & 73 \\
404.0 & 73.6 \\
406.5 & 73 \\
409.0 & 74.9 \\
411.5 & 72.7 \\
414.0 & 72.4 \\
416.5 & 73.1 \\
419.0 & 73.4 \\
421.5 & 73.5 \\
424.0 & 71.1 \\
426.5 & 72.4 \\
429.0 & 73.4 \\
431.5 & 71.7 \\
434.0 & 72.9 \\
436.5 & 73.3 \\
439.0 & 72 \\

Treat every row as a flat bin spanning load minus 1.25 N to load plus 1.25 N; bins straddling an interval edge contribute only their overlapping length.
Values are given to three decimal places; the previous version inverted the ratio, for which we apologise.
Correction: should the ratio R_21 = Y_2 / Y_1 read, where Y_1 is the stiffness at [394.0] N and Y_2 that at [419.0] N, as 1.014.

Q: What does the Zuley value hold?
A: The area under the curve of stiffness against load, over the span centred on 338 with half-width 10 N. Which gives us 1475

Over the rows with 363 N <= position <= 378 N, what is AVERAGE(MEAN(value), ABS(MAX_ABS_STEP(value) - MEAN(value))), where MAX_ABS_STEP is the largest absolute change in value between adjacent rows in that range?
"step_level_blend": 72.4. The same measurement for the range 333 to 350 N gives 72.9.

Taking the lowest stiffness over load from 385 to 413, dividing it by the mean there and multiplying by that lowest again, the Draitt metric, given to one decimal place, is 70.5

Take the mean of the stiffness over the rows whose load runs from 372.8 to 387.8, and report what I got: 72.9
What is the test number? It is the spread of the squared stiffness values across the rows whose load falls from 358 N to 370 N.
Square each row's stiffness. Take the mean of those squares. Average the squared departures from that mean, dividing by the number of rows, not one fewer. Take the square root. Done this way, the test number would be 90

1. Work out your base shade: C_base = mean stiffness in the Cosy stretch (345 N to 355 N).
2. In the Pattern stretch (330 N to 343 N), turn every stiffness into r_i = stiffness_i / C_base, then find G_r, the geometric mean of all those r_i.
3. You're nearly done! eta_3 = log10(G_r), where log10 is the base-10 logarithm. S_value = 0.002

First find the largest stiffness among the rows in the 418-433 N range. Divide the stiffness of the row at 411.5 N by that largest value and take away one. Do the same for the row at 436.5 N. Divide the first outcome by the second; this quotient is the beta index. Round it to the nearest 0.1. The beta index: 4.0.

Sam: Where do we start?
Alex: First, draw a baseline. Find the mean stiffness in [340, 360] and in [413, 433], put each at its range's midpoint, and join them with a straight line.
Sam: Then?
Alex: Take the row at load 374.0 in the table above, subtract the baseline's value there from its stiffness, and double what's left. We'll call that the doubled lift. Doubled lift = 0.32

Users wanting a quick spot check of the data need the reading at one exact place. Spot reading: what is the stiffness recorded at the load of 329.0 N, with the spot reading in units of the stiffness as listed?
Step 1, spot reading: 73.3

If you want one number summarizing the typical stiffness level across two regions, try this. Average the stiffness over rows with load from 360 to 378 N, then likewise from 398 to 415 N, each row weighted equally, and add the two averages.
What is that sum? 146.5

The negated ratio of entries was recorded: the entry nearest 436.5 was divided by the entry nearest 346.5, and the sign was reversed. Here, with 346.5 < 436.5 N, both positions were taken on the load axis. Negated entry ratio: -0.99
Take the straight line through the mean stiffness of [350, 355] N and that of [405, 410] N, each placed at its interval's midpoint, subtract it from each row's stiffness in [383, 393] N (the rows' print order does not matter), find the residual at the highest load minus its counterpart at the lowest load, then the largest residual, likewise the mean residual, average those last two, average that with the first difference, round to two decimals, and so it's -0.15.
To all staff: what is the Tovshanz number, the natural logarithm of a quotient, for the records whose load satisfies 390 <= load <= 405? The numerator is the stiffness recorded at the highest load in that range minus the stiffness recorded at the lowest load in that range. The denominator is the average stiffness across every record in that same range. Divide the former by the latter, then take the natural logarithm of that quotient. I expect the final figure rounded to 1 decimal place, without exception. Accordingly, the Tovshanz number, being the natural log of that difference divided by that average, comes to -5.2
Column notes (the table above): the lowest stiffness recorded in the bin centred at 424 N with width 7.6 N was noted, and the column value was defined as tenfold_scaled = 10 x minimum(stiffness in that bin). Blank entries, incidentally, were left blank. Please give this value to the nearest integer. 711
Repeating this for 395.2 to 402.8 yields 730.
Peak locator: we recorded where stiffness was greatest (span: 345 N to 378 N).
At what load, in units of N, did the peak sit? 349.0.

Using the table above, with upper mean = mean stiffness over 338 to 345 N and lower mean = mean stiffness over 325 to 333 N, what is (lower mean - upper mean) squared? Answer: 0.13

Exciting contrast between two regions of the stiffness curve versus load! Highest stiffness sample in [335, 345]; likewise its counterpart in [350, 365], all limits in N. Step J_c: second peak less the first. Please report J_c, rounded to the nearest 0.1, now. -1.5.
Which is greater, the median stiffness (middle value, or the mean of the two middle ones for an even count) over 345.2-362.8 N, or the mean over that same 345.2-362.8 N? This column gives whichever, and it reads 73.5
